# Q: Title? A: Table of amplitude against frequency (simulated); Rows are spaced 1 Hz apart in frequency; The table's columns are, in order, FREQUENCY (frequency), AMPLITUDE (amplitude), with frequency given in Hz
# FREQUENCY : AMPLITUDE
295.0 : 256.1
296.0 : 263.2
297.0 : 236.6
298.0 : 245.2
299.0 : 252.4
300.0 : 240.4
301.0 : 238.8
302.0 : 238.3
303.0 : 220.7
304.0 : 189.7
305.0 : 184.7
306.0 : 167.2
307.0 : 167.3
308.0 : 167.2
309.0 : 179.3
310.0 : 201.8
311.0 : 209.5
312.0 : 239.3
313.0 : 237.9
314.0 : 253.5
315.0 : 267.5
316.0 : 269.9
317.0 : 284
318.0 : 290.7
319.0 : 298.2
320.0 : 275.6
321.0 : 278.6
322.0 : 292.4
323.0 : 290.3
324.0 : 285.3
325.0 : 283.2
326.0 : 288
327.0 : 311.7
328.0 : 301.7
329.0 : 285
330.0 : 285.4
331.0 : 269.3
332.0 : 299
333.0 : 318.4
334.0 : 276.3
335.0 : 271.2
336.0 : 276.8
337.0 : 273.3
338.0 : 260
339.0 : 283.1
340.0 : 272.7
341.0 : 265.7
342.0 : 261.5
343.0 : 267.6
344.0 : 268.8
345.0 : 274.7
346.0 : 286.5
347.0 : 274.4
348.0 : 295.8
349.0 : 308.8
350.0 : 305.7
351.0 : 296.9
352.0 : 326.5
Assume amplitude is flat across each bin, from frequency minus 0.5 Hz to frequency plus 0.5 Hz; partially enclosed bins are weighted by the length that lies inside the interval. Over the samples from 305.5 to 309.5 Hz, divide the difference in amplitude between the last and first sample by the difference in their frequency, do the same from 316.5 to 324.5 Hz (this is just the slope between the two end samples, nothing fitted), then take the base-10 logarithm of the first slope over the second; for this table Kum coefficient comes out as 1.3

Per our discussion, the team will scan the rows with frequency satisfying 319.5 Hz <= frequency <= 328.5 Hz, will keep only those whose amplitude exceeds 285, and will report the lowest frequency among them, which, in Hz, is 322.0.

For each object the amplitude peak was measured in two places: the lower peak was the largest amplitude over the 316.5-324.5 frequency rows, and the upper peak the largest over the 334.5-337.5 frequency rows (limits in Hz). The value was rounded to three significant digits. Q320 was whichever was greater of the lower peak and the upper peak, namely 298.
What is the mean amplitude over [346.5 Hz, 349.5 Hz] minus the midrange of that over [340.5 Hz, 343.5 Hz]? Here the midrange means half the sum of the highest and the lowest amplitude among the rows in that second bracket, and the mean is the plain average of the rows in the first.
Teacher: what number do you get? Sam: 28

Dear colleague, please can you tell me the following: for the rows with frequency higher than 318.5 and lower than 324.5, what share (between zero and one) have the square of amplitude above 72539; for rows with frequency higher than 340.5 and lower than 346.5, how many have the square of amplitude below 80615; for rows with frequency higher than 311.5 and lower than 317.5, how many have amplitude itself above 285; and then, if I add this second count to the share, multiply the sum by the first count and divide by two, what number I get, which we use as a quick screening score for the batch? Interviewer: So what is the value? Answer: 2.5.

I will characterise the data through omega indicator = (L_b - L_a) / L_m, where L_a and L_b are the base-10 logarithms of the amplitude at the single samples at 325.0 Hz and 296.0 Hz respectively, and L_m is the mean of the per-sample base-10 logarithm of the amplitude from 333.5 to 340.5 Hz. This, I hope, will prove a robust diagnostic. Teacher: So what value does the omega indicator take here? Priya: -0.013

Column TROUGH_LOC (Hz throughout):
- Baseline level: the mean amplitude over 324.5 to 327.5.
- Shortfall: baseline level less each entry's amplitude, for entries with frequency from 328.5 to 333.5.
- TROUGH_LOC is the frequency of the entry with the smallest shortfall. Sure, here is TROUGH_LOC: 333.0 Hz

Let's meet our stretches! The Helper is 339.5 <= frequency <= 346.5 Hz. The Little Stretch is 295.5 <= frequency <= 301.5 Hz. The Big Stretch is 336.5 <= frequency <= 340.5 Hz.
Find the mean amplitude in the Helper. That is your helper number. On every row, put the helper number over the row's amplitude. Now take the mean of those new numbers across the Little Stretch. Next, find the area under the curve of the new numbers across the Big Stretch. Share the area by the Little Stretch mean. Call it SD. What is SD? 3.6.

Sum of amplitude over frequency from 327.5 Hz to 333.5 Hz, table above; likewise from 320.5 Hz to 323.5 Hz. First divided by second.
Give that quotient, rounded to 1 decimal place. 2.0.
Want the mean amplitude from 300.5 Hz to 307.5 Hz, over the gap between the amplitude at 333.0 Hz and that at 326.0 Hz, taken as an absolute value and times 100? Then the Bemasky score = 661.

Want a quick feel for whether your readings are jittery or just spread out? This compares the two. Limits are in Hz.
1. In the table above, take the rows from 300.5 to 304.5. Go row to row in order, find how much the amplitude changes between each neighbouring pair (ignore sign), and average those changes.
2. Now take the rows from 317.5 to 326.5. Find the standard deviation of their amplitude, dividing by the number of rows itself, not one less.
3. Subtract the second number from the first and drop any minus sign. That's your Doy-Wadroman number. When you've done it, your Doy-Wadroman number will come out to 10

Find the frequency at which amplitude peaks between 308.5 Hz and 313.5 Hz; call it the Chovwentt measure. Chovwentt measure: 312.0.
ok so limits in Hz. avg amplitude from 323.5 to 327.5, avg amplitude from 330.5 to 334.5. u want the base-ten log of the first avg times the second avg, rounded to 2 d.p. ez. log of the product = 4.93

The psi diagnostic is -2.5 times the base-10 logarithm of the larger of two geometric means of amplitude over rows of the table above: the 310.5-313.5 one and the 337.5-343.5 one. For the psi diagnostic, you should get -6.07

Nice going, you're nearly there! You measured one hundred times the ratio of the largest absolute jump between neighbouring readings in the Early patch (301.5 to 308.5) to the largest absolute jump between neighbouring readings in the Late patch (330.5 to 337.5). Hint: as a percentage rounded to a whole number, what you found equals 74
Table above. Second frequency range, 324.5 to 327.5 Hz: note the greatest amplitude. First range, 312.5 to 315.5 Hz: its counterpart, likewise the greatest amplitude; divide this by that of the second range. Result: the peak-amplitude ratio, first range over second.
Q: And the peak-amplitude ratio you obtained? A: 0.86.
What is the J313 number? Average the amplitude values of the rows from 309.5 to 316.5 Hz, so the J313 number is 240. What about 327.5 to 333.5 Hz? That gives 293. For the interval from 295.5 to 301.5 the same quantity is 246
